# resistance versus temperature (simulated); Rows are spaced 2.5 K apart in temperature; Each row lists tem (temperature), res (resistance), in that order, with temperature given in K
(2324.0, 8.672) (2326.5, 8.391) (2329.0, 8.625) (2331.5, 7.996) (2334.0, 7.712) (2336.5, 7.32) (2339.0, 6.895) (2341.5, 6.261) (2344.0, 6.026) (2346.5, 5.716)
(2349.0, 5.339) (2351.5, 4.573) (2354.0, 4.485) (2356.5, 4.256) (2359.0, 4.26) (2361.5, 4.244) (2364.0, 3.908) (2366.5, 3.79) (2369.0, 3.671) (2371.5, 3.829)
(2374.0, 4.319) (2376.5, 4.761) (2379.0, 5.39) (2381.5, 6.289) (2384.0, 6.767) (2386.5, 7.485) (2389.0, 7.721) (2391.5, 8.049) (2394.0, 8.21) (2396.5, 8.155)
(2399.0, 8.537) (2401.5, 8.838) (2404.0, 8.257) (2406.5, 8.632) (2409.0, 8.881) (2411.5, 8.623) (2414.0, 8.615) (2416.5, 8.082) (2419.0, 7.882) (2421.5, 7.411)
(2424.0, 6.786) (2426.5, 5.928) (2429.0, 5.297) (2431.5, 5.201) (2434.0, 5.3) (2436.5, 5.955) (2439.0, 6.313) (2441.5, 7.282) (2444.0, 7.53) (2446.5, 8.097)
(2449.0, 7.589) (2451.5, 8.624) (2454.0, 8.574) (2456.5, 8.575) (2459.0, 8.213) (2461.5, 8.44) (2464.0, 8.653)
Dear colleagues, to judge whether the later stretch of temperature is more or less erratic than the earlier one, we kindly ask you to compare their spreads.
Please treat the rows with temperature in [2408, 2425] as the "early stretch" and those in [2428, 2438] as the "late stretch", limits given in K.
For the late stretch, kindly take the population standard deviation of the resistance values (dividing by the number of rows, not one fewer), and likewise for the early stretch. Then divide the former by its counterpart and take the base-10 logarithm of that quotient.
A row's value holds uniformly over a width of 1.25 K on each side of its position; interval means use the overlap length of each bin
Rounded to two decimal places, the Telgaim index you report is -0.36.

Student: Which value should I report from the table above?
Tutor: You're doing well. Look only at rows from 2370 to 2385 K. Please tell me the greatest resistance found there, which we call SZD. 6.767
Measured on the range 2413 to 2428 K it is 8.615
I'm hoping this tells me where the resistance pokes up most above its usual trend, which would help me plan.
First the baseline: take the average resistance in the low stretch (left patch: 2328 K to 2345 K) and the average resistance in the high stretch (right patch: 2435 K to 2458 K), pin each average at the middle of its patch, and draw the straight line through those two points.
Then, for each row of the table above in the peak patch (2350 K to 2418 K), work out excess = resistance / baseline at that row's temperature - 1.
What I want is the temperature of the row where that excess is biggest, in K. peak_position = 2409.0 K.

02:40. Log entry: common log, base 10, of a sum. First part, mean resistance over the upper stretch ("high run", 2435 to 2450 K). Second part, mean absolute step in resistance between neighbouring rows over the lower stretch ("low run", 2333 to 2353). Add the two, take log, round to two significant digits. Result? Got 0.88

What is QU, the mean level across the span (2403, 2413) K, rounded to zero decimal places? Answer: 9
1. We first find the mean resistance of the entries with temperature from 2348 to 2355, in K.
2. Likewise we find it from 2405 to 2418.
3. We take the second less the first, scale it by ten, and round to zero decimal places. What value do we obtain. 38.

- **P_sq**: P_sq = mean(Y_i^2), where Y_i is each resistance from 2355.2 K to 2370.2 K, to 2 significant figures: 16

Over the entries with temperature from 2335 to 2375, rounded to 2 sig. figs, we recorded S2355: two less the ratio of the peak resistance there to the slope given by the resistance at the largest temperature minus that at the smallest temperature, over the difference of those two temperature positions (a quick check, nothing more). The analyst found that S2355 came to 93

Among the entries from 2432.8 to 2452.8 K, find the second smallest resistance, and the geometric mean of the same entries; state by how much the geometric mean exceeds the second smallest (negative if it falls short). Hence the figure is 1.0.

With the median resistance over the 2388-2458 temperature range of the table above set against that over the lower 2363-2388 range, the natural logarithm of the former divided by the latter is 0.6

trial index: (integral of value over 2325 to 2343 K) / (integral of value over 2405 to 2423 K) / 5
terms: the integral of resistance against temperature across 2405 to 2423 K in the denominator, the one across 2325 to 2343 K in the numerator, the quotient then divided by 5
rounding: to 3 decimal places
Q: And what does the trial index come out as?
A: 0.183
